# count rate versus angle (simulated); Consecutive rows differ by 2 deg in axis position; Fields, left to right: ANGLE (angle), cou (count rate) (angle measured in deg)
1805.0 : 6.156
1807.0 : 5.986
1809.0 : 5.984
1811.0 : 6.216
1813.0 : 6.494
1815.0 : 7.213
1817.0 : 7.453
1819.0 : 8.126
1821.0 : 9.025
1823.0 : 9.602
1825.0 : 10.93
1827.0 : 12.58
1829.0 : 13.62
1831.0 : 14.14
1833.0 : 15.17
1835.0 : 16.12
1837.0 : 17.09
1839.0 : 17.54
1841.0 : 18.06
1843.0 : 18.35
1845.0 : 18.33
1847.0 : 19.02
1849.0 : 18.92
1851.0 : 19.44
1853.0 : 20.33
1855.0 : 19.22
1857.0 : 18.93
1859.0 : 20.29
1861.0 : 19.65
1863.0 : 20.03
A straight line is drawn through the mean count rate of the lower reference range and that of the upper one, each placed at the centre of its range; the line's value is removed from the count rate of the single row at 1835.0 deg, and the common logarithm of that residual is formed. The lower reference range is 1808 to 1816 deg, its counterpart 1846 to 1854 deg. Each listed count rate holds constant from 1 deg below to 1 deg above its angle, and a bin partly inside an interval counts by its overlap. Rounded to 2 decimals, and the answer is 0.26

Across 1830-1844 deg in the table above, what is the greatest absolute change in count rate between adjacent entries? 1.03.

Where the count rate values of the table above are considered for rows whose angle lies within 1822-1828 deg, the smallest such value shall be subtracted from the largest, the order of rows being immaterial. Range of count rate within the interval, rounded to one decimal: 3.0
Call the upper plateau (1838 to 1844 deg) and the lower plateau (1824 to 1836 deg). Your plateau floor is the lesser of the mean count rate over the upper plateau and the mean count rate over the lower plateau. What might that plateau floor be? 14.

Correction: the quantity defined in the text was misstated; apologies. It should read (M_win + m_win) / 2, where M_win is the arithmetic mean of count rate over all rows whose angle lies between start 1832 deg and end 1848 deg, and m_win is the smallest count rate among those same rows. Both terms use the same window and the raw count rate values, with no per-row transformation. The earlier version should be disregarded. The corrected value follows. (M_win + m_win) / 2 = 16.3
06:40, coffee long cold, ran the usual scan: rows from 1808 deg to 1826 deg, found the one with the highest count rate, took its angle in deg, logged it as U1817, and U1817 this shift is 1825.0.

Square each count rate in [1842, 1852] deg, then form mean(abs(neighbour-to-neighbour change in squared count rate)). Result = 12.6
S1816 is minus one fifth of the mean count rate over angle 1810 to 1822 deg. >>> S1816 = -1.5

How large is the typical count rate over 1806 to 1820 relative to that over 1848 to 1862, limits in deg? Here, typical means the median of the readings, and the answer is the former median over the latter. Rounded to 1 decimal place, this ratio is 0.3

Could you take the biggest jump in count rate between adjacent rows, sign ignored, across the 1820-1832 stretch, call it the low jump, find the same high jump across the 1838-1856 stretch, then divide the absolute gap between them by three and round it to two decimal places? 0.18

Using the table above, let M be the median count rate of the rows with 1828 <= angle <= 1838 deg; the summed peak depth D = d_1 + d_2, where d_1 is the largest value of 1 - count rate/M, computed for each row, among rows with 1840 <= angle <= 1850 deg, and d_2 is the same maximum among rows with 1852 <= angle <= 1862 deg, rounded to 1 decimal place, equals -0.4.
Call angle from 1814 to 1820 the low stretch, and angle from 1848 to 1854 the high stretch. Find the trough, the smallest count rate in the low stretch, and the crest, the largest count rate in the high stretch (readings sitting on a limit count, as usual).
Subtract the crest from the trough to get -13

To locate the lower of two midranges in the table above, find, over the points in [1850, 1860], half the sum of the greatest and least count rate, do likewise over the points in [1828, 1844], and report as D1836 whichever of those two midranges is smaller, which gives 16.0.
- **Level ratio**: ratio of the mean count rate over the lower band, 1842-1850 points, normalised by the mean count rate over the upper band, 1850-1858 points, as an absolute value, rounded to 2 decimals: 0.96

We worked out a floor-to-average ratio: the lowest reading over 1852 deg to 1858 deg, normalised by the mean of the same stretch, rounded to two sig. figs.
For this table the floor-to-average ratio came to 0.97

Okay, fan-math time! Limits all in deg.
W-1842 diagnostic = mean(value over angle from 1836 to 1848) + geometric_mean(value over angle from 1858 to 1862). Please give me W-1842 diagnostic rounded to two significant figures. 38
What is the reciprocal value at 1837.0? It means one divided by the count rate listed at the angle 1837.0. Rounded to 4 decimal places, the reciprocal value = 0.0585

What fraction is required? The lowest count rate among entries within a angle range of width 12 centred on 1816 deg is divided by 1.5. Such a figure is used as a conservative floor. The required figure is 4.1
